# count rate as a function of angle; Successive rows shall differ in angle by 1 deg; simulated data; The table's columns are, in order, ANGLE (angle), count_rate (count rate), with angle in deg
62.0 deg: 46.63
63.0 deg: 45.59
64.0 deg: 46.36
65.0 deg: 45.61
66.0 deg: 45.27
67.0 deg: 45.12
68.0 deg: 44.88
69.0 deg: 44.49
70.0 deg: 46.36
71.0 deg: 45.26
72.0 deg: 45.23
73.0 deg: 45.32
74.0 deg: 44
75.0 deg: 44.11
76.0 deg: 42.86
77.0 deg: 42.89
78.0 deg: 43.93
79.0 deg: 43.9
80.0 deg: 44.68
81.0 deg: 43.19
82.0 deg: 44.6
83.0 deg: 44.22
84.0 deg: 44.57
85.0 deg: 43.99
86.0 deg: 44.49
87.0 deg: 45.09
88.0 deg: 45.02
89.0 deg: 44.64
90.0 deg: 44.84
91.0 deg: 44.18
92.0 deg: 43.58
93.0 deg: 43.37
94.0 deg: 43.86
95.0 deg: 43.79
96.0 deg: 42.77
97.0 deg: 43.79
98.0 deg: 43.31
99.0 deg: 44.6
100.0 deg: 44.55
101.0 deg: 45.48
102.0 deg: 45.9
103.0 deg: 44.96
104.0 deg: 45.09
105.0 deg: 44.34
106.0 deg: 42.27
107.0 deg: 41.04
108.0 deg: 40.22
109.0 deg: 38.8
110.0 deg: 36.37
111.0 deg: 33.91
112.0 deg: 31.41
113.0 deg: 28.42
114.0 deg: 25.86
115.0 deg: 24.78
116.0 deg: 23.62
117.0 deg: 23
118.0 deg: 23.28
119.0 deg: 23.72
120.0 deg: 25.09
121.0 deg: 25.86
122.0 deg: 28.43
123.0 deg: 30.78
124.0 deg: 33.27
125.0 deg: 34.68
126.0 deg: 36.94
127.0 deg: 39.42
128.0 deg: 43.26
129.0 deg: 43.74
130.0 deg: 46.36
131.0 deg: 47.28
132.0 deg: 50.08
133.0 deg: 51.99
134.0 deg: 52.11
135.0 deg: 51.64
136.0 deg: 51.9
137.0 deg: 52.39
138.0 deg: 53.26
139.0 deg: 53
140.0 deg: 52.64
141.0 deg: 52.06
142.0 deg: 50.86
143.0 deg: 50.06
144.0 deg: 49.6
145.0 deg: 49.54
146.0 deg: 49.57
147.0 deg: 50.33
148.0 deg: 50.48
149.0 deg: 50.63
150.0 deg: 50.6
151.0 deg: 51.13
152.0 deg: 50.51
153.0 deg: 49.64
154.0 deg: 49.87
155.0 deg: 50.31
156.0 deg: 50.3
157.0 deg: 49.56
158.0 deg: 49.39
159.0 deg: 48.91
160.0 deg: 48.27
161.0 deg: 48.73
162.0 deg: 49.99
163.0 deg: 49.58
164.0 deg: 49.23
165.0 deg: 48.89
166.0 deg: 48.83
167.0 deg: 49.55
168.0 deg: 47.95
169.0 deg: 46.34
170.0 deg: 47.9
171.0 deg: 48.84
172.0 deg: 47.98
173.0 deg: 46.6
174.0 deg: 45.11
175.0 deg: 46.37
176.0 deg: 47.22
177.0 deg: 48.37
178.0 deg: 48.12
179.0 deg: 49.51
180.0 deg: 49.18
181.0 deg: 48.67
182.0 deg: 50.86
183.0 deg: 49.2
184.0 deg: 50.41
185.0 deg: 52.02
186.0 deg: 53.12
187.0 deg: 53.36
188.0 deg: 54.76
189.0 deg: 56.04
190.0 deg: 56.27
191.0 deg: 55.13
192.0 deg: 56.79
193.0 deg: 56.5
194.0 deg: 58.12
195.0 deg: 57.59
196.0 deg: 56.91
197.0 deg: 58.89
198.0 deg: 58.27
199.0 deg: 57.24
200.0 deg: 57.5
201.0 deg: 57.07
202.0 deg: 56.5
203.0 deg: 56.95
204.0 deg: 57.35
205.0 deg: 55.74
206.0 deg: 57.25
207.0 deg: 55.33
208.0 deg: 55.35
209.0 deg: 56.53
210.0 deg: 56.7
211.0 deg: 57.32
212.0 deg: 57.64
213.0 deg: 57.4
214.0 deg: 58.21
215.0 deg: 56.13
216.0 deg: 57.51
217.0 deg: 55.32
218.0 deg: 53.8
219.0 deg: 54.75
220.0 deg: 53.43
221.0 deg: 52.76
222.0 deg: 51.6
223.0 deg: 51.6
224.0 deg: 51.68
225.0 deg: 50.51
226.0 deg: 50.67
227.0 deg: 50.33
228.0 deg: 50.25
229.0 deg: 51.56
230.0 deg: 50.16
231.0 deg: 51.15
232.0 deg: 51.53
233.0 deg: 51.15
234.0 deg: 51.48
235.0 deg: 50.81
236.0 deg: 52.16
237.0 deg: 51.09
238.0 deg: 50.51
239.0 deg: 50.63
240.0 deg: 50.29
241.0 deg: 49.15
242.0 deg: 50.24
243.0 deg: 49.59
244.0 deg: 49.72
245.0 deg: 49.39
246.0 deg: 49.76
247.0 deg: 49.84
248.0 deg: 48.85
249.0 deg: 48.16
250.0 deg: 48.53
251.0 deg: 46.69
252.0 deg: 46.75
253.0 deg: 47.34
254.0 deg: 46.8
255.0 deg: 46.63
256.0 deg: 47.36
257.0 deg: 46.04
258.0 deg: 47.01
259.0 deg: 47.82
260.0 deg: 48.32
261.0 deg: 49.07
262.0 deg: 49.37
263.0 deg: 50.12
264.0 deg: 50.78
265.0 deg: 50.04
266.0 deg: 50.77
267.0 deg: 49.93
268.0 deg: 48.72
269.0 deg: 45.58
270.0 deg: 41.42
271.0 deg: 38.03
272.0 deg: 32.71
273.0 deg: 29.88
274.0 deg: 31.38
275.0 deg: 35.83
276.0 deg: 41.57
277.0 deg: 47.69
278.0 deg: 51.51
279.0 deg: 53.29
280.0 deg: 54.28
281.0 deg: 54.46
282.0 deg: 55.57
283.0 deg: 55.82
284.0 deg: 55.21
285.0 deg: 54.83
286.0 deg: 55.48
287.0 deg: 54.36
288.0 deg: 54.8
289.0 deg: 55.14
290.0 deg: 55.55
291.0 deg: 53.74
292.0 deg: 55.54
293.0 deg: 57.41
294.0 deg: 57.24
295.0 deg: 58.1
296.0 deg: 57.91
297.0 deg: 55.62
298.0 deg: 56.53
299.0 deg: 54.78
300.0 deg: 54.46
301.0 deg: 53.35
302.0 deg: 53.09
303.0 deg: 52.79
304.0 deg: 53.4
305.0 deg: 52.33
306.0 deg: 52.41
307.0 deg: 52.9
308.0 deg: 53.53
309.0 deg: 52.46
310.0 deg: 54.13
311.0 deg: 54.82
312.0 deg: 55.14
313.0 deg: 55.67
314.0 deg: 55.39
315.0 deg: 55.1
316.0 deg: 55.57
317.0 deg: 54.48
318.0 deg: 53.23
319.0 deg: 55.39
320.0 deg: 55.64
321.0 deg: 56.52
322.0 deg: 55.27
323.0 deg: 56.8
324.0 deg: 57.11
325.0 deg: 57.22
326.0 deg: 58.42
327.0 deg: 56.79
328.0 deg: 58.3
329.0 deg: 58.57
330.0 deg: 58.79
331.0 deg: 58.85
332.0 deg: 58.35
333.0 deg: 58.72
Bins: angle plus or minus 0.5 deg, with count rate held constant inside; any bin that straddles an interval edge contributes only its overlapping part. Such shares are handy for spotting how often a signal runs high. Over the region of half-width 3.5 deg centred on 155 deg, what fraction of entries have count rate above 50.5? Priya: 0.14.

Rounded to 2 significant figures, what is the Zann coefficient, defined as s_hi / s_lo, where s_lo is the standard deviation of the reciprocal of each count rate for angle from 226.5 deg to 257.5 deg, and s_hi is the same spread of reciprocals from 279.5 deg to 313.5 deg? 0.70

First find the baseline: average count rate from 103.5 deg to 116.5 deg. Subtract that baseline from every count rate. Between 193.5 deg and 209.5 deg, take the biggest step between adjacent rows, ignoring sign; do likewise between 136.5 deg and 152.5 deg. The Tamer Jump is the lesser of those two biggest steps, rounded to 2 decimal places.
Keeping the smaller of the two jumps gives 1.20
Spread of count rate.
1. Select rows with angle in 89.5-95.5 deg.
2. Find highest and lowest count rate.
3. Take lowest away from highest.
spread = 1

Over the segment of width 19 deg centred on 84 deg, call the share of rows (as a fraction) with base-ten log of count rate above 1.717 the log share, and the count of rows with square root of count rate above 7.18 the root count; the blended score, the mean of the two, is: 0.0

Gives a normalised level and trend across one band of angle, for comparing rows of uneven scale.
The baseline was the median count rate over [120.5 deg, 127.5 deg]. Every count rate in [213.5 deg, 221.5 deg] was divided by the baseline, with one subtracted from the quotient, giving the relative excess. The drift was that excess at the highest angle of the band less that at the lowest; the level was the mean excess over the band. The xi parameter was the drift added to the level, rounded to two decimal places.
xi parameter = 0.50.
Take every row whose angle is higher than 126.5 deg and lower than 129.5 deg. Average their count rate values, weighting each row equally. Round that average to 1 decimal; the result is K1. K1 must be 42.1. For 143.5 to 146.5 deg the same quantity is 49.6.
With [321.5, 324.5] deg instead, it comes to 56.4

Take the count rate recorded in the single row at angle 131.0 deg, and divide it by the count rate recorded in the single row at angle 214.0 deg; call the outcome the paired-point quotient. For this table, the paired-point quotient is 0.81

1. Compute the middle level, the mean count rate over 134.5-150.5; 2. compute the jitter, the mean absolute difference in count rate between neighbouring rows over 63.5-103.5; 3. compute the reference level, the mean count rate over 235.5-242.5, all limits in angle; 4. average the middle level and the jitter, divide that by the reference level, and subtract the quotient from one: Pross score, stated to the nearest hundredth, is 0.49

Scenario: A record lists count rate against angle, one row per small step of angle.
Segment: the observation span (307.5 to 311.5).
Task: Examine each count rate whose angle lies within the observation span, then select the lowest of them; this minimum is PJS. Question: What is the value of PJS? 52.46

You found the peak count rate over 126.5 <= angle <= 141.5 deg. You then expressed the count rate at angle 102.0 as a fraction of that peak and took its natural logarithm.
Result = -0.15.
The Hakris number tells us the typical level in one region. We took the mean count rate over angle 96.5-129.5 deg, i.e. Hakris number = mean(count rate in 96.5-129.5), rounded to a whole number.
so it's 36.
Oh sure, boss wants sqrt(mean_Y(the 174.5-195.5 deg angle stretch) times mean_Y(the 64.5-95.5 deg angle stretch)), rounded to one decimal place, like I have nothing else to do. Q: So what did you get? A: 48.2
